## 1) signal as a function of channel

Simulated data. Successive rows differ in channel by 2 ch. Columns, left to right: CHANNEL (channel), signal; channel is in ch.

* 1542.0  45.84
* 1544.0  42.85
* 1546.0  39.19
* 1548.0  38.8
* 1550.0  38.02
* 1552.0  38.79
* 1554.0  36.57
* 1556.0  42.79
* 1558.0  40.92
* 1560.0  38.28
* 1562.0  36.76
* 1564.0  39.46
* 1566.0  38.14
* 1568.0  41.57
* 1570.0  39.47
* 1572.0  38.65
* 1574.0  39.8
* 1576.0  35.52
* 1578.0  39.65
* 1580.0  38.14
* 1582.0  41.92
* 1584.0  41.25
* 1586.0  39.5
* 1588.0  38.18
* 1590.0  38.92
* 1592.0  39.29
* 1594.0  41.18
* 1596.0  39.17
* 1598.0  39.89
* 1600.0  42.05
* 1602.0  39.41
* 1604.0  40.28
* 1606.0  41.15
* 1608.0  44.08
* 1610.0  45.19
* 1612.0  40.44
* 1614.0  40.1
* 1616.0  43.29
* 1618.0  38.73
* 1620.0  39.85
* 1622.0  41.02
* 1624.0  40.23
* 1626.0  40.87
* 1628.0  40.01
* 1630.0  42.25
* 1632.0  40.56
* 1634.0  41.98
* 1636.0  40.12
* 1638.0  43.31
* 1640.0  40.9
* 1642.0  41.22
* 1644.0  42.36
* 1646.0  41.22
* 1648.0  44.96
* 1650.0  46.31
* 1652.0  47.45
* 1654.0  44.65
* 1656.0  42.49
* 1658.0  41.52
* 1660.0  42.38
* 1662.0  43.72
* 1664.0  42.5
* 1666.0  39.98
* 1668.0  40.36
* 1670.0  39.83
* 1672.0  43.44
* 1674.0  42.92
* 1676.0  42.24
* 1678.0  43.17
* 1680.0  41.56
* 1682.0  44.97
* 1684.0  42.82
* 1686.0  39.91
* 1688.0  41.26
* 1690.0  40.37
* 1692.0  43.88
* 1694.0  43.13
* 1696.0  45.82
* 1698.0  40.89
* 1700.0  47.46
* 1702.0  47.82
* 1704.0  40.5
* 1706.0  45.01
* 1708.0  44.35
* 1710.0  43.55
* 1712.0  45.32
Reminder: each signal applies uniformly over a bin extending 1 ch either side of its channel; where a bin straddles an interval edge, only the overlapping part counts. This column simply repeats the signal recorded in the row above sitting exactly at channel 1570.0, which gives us 39.47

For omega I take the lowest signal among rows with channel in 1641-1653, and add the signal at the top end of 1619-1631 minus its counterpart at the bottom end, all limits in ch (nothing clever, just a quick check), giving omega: 44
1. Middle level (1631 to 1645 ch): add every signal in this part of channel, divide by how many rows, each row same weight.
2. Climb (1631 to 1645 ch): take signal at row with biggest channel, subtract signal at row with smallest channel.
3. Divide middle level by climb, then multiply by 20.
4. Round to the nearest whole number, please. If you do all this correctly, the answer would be 461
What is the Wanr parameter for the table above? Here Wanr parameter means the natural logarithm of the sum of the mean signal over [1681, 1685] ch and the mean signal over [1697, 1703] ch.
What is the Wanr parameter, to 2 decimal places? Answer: 4.49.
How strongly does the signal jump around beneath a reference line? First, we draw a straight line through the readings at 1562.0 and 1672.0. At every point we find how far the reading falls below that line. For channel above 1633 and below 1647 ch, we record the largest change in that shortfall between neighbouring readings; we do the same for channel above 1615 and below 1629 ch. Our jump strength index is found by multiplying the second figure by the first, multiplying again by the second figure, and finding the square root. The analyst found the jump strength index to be 8.2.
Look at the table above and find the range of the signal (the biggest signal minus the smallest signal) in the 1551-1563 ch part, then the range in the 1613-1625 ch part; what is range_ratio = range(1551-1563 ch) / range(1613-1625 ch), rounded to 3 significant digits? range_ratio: 1.36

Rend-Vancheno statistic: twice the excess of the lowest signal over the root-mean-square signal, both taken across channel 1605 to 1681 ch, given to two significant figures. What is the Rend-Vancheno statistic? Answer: -6.8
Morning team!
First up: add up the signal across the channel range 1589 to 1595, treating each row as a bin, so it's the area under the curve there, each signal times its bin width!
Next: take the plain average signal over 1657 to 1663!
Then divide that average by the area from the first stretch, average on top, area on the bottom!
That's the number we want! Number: 0.178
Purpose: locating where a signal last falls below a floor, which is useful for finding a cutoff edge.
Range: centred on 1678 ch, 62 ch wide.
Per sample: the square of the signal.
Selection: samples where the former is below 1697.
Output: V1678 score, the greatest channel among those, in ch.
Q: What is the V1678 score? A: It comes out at 1704.0 ch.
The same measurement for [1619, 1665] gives 1640.0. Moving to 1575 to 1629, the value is 1628.0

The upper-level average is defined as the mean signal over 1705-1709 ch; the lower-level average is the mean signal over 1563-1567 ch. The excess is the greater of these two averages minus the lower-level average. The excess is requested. 5.9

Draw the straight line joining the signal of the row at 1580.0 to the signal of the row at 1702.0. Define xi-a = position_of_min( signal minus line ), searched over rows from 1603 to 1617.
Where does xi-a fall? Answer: 1614.0 ch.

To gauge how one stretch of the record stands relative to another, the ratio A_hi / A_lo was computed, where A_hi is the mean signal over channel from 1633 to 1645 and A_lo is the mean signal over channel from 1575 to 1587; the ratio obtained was 1.06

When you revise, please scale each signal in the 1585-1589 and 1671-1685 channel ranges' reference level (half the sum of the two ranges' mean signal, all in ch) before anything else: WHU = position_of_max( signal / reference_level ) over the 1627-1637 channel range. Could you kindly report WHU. 1630.0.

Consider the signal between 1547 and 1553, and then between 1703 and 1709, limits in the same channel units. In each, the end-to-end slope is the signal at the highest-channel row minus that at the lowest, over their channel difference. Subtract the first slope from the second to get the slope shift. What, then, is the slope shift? 1.0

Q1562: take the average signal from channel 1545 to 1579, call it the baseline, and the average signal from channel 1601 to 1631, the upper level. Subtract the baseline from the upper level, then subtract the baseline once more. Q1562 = -36.8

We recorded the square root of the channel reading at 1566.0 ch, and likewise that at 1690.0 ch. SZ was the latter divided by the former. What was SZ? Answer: 1.03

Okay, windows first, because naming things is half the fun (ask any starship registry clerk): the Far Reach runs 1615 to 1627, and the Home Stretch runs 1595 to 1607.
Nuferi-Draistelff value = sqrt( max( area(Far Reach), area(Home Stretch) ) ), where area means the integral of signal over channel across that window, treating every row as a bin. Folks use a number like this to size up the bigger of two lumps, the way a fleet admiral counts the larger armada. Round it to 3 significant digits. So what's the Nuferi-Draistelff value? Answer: 22.1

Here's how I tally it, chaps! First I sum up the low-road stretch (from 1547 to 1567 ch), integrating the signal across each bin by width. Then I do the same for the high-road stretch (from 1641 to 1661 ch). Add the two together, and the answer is 1646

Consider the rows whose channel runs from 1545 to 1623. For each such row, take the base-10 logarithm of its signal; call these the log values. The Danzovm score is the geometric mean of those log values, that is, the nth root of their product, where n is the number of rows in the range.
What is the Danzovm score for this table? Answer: 1.60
